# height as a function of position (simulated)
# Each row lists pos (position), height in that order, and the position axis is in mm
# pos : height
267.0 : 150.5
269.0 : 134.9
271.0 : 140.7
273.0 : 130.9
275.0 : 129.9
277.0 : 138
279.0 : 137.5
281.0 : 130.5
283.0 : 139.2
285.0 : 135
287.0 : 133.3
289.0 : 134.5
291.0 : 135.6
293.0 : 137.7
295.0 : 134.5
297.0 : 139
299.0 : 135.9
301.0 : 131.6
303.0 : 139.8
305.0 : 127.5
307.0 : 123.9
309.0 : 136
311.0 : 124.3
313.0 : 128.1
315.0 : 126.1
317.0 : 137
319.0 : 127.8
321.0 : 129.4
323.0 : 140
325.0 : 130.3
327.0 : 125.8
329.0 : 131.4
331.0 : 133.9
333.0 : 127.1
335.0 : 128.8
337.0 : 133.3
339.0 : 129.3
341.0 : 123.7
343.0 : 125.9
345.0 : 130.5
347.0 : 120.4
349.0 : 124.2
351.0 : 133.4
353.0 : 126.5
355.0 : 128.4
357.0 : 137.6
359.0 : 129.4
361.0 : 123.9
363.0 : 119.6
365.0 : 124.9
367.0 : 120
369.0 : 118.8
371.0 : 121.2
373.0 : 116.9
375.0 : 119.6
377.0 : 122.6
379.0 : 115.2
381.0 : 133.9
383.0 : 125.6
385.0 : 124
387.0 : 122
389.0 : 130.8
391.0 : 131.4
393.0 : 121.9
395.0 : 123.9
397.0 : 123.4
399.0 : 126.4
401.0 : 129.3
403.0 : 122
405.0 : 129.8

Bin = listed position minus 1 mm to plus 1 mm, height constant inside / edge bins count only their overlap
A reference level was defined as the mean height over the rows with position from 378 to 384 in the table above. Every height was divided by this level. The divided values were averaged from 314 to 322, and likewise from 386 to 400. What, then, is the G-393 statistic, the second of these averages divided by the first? 0.966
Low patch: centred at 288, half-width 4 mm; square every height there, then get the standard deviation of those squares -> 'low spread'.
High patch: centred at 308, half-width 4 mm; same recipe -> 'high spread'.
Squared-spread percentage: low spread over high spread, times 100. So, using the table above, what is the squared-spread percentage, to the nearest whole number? 18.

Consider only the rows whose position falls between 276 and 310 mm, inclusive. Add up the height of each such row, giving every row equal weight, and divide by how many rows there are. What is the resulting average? 135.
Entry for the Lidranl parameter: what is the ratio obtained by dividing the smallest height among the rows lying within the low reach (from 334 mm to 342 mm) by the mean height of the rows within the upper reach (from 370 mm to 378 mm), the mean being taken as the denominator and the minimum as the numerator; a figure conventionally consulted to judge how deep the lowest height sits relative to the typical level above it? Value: 1.03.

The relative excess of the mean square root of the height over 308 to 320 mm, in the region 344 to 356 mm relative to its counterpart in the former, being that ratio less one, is -0.010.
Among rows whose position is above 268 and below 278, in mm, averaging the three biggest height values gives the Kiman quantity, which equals 138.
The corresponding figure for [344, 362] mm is 134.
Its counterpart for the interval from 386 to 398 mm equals 129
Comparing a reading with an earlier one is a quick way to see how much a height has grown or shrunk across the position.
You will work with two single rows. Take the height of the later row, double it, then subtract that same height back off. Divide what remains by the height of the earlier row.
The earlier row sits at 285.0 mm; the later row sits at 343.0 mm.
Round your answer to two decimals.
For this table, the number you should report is 0.93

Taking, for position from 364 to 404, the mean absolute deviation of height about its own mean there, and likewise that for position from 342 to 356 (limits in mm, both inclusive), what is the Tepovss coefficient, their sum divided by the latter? 2.2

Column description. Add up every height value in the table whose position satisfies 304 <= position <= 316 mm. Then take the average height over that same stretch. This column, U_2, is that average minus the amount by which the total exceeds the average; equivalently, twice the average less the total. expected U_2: -511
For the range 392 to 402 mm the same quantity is -375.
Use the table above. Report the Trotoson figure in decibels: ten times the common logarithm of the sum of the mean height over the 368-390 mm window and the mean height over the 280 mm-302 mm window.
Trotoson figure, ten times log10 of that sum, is 24.1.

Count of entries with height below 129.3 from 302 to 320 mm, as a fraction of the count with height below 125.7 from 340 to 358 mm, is 2.0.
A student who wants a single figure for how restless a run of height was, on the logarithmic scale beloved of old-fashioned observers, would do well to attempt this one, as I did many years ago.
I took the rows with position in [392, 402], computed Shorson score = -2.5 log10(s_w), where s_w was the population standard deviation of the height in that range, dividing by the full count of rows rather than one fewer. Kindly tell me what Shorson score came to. -1.04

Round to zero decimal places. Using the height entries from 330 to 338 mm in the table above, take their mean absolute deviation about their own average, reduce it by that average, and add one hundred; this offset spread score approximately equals -28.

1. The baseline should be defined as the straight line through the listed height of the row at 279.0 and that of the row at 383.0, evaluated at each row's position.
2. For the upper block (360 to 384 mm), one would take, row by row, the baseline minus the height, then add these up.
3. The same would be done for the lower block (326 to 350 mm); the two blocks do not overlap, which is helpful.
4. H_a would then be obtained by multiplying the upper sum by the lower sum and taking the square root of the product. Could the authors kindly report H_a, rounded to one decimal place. 45.7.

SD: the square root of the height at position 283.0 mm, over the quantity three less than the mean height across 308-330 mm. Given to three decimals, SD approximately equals 0.092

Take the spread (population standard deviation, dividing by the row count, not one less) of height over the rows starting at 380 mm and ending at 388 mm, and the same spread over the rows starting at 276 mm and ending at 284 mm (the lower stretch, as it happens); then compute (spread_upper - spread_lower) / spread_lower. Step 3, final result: 0.3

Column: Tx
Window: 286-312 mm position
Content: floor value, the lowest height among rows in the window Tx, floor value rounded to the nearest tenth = 123.9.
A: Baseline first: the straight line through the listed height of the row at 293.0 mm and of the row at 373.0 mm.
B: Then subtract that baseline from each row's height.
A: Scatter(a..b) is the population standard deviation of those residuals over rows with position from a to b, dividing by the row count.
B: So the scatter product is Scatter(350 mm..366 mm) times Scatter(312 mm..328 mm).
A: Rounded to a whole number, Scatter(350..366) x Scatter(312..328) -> 24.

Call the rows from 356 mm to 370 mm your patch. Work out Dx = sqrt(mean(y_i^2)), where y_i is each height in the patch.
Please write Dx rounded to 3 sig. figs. 125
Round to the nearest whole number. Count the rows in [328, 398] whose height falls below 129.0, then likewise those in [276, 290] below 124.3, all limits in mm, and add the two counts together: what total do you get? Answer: 24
